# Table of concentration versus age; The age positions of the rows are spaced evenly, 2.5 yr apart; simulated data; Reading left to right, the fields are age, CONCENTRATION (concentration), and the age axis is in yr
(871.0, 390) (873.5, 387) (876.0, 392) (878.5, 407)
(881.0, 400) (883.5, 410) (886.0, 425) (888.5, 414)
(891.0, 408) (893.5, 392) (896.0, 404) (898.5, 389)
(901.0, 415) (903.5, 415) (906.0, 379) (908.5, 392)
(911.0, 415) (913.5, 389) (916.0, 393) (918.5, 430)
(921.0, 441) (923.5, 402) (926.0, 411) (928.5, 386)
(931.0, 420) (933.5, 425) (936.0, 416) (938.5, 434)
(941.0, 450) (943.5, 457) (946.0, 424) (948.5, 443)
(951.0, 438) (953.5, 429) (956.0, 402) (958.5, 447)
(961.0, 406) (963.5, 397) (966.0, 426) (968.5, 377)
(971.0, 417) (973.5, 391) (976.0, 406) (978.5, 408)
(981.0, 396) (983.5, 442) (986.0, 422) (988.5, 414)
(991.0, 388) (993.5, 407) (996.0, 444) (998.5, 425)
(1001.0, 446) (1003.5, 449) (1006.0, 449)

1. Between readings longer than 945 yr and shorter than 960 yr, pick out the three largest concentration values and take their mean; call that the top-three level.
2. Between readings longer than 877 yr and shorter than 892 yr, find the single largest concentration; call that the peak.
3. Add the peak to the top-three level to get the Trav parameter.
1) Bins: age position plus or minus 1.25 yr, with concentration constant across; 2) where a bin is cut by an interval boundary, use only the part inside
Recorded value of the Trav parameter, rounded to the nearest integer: 868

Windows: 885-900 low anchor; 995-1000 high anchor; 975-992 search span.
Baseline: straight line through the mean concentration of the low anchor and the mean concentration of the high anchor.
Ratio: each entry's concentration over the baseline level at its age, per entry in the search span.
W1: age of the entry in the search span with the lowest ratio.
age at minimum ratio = 991.0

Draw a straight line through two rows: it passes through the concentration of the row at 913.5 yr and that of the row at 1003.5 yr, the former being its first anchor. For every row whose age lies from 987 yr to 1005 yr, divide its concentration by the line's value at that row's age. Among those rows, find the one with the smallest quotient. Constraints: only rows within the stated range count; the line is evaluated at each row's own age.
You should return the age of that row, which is 991.0 yr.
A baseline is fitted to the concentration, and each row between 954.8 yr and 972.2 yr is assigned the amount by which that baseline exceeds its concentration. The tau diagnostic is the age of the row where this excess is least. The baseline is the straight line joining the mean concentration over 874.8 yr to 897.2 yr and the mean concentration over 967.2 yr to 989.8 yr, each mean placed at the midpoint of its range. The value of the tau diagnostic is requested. 958.5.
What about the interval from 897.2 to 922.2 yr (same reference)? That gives 921.0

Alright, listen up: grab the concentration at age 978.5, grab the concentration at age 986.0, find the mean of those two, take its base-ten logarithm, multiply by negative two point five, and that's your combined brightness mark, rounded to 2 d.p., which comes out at -6.55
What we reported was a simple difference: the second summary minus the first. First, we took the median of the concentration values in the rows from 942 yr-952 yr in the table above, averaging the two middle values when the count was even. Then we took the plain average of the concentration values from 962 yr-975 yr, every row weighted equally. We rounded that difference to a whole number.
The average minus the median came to -39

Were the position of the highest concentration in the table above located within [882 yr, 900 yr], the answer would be 886.0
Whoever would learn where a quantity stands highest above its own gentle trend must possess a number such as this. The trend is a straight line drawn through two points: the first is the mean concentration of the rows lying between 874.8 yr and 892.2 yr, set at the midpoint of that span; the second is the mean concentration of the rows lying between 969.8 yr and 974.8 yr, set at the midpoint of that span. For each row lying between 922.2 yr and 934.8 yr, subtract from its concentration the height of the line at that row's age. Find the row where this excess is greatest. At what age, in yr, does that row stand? 933.5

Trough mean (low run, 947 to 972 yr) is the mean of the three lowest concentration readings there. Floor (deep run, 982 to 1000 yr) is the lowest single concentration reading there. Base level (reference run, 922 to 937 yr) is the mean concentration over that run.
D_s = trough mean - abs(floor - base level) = 370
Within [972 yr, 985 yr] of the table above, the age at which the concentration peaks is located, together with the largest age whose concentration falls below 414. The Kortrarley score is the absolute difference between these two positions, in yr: 2.5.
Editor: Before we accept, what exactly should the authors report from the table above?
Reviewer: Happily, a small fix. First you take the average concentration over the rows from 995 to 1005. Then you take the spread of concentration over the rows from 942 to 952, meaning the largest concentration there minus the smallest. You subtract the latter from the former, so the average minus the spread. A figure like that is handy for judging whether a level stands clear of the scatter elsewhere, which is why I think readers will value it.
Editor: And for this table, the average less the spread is 408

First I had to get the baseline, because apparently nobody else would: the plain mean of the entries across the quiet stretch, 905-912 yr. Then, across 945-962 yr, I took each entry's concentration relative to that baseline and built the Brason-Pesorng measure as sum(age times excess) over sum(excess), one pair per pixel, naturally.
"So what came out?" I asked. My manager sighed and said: 952.6 yr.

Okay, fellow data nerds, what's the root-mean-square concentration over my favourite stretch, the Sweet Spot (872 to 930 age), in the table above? 404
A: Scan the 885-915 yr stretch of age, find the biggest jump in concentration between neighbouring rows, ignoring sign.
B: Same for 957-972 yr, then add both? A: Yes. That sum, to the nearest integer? 85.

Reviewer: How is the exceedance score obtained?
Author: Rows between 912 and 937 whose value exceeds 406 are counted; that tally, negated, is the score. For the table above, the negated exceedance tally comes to -6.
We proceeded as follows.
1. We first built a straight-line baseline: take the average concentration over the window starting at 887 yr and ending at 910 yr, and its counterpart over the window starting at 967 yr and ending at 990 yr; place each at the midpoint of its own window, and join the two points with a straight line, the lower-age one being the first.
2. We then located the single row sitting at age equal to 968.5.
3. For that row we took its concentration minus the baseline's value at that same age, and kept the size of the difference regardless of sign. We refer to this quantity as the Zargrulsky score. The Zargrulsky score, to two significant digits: 30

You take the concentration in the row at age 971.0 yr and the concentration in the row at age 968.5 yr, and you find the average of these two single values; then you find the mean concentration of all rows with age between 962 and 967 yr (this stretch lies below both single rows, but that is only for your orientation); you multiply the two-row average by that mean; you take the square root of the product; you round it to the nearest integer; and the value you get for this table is 404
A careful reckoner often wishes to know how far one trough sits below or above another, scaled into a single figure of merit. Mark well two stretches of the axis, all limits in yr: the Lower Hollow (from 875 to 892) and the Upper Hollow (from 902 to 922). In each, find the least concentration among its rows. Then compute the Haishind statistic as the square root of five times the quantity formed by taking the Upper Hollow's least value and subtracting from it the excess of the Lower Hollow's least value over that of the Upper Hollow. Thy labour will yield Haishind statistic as 42.8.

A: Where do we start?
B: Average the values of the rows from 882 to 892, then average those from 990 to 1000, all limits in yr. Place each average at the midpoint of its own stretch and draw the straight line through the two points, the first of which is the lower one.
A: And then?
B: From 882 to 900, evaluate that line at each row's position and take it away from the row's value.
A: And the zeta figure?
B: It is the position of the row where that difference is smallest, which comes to 898.5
